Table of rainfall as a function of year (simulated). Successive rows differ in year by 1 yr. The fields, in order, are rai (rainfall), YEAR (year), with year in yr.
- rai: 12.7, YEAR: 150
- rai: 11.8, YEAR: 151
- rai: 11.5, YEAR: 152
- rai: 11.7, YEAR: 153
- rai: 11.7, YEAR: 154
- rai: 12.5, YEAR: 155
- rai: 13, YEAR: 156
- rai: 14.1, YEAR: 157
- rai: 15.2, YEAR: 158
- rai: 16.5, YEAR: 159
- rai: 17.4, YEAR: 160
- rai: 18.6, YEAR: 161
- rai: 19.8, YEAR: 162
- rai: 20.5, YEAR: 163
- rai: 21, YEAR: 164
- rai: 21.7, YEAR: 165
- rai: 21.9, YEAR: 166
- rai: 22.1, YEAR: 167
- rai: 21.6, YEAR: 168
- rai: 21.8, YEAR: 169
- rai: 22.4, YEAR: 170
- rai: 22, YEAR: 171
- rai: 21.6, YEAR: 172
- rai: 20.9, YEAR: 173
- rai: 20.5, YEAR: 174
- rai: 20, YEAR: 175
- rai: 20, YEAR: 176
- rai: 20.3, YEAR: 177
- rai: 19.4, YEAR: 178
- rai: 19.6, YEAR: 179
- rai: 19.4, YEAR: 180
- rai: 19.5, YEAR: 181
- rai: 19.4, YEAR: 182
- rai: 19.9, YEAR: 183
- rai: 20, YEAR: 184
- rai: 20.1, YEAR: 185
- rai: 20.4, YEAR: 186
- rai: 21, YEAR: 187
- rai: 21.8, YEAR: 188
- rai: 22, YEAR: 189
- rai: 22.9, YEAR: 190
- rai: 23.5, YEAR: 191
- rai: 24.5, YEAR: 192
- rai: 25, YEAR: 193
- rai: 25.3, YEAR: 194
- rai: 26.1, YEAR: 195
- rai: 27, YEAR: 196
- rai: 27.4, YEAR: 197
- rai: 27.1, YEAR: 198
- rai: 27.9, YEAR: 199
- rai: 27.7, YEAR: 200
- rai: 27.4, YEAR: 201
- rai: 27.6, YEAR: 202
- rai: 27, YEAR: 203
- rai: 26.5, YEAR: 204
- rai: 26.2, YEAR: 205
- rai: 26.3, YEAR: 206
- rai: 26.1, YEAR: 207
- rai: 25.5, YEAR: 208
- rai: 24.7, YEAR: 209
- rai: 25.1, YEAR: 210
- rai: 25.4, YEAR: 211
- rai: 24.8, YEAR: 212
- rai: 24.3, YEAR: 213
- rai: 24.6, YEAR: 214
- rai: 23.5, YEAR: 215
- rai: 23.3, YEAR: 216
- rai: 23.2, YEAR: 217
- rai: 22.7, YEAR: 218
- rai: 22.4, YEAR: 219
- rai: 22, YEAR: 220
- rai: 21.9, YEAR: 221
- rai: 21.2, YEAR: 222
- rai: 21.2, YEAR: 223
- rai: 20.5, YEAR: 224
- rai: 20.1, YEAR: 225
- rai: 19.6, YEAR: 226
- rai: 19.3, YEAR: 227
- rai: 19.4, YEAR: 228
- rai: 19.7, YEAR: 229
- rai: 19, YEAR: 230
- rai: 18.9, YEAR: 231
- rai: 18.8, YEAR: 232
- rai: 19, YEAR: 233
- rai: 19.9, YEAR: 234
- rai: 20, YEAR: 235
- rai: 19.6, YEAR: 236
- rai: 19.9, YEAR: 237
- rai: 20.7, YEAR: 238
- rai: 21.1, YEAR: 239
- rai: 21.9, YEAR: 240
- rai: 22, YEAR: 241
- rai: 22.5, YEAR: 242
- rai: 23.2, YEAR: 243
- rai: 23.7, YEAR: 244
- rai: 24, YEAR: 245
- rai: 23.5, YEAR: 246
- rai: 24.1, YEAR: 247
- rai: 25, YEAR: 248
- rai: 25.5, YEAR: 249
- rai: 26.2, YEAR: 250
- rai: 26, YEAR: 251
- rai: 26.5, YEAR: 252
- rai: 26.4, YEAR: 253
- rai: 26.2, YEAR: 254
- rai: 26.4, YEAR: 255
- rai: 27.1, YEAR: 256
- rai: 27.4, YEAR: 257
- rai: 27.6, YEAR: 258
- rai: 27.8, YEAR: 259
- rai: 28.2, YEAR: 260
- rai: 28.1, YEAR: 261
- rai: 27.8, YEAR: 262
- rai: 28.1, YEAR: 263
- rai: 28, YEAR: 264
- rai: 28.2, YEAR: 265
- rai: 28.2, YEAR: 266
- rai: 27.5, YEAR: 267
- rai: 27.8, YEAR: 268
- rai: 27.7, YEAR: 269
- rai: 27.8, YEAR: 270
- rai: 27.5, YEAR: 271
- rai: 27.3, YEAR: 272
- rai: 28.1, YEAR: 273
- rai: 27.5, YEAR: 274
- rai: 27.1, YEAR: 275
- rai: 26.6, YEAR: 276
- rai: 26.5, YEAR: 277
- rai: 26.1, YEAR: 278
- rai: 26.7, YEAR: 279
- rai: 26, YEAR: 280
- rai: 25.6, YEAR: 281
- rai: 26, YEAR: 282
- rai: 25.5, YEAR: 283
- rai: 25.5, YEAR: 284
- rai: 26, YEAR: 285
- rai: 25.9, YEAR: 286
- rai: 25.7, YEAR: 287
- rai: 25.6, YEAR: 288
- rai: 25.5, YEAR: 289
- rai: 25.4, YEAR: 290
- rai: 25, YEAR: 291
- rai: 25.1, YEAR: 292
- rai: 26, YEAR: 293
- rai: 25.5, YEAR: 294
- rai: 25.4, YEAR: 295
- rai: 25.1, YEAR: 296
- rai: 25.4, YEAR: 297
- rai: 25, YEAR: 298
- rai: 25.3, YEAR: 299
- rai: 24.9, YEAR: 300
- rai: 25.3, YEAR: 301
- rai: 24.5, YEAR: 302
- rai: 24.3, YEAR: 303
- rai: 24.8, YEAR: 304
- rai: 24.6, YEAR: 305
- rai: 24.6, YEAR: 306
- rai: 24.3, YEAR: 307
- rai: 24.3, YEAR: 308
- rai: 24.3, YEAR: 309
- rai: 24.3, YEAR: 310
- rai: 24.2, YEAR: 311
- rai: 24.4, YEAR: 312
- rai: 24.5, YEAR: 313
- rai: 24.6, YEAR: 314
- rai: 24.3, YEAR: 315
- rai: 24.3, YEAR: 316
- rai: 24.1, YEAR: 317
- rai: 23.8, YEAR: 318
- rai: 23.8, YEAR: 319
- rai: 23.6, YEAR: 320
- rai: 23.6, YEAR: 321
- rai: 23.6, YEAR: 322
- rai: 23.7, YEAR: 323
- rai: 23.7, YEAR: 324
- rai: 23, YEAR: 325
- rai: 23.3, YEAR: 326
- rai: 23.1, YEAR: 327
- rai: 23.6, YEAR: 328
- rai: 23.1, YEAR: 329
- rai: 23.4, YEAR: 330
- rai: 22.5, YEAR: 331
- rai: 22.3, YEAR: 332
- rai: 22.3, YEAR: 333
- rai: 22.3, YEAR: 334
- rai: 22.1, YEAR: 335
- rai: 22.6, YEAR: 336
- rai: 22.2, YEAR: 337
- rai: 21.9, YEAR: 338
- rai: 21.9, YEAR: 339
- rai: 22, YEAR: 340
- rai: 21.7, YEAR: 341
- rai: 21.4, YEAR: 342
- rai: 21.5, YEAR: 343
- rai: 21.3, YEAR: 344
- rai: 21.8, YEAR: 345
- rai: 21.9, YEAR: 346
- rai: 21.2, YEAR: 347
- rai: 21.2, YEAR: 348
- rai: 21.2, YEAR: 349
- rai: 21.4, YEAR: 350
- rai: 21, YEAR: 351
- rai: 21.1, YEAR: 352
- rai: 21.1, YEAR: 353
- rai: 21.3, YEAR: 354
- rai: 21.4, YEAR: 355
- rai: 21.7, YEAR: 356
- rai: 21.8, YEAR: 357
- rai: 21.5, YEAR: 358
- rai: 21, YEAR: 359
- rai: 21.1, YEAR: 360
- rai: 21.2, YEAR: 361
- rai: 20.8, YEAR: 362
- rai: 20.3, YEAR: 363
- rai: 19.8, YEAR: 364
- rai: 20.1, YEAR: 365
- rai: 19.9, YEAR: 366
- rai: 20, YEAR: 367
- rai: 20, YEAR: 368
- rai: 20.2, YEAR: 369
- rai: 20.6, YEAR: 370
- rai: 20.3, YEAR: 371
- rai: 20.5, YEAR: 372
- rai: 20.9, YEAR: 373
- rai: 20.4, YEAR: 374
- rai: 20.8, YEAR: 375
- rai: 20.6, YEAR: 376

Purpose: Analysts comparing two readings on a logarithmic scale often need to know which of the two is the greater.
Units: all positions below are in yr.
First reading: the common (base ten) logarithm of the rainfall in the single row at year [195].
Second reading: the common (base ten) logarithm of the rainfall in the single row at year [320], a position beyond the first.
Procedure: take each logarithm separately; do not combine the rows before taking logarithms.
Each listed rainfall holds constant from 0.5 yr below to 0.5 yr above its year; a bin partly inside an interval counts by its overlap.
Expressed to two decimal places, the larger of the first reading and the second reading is 1.42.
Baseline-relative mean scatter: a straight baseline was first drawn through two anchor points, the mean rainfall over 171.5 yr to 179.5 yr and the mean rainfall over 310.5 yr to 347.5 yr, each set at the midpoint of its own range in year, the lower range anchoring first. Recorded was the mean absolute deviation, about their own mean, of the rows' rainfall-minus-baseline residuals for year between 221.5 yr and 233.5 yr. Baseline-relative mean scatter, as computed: 0.73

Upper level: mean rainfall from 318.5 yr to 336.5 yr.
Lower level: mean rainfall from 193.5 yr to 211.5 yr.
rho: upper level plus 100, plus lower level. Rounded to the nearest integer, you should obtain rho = 150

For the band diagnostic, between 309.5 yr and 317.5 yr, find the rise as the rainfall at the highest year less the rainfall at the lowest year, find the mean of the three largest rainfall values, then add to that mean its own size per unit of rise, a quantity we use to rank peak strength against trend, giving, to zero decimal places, -98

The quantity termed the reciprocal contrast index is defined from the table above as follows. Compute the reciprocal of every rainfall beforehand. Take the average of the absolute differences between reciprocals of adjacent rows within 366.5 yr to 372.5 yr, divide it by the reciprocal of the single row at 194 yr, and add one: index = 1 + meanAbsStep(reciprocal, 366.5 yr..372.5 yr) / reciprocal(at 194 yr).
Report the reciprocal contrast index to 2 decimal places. 1.01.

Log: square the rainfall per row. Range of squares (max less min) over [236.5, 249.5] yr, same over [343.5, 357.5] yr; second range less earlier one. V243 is -216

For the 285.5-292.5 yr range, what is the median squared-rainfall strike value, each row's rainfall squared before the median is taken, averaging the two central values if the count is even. 650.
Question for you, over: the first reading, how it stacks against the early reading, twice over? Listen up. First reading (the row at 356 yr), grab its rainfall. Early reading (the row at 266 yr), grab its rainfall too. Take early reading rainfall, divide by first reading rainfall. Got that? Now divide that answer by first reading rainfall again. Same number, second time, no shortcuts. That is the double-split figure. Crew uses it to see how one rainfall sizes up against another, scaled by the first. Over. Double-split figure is 0.060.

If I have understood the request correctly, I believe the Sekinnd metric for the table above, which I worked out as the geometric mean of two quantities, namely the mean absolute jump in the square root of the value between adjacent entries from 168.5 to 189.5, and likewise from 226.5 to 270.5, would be 0.039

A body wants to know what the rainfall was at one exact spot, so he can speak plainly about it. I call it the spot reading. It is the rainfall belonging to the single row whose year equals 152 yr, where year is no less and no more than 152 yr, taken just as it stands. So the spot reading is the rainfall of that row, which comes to 11.5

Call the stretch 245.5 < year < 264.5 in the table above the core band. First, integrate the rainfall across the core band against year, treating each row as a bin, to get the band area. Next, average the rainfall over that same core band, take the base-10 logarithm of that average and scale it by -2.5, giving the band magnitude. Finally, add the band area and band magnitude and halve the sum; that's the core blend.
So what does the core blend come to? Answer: 251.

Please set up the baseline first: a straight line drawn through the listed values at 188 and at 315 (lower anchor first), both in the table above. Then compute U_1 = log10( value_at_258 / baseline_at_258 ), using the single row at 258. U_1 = 0.08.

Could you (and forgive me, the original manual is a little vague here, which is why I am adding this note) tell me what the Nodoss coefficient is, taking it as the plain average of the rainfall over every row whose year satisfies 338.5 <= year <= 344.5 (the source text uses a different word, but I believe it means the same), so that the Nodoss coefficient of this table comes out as 21.6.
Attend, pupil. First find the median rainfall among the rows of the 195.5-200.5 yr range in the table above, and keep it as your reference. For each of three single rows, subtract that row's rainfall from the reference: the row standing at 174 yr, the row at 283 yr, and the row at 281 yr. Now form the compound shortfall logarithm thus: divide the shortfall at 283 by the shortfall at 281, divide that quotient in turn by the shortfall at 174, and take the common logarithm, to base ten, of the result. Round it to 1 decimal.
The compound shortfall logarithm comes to -0.8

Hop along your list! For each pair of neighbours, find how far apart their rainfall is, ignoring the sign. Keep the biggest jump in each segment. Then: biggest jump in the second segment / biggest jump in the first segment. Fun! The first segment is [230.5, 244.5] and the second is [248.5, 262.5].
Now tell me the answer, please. 0.78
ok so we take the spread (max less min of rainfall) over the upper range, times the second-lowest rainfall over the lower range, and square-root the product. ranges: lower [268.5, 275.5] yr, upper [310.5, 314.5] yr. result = 3.3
